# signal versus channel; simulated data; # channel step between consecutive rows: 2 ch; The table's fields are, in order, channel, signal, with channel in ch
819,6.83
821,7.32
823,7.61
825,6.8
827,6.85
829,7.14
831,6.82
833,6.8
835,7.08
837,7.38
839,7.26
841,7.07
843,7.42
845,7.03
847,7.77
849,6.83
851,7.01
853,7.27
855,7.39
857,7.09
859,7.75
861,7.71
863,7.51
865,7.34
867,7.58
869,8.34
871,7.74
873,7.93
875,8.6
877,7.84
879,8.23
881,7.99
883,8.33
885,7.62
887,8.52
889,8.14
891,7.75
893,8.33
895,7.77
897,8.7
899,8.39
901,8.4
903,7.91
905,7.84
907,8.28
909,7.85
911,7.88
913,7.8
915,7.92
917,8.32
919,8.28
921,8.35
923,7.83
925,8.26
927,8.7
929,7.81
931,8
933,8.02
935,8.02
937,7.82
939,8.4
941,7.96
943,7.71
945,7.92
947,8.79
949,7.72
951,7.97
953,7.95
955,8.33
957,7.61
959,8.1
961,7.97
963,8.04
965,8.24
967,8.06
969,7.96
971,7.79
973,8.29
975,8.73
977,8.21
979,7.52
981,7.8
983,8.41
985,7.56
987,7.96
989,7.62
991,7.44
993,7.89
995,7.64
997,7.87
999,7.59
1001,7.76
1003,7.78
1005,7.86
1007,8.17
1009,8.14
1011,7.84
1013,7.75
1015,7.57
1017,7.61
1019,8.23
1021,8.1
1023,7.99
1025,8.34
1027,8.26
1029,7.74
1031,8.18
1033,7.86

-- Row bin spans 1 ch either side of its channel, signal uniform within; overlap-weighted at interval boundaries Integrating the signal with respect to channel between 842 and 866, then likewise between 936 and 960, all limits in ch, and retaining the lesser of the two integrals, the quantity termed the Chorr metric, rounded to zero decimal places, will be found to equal 176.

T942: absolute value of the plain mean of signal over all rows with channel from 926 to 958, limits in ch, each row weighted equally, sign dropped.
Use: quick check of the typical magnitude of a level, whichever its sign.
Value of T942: 8.05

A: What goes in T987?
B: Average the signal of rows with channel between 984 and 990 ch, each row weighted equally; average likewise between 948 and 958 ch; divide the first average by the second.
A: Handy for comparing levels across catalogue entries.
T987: 0.97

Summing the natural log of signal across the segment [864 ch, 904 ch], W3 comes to 41.7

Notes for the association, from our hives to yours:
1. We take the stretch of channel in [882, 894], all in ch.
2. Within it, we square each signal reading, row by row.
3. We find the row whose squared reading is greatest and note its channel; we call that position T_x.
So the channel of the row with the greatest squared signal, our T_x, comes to 887 ch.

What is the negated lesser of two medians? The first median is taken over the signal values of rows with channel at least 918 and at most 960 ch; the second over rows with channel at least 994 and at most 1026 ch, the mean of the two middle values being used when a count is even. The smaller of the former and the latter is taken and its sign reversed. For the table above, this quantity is -7.85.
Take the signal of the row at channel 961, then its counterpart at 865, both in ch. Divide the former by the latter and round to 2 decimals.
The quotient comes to 1.09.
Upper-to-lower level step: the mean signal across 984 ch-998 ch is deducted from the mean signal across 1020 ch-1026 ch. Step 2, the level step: 0.4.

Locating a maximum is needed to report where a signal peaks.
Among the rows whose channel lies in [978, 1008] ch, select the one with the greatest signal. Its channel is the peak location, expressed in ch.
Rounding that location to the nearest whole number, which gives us 983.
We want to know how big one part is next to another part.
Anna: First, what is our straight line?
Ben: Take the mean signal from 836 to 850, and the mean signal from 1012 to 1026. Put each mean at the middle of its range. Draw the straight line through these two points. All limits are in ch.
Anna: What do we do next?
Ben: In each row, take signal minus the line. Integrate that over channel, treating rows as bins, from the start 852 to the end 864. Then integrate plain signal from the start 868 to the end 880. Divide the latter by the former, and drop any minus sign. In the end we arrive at 57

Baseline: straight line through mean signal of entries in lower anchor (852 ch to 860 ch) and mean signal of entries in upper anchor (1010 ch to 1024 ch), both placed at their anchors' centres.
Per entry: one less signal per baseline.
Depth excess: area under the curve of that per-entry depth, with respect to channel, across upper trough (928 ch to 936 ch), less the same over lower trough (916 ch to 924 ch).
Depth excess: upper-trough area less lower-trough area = 0.29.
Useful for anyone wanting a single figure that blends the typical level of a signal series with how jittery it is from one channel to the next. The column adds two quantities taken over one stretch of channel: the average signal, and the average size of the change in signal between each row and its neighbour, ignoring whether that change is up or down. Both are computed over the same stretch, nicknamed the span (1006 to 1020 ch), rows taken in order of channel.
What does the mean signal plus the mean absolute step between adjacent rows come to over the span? 8.11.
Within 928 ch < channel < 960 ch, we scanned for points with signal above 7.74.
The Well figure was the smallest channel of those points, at 929 ch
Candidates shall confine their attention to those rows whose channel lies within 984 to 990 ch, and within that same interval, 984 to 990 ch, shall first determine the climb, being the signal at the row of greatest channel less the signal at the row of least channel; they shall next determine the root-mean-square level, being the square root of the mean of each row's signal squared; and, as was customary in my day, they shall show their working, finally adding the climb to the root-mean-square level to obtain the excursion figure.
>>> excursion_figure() 7.8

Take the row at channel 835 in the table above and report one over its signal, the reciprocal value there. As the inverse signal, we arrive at 0.141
